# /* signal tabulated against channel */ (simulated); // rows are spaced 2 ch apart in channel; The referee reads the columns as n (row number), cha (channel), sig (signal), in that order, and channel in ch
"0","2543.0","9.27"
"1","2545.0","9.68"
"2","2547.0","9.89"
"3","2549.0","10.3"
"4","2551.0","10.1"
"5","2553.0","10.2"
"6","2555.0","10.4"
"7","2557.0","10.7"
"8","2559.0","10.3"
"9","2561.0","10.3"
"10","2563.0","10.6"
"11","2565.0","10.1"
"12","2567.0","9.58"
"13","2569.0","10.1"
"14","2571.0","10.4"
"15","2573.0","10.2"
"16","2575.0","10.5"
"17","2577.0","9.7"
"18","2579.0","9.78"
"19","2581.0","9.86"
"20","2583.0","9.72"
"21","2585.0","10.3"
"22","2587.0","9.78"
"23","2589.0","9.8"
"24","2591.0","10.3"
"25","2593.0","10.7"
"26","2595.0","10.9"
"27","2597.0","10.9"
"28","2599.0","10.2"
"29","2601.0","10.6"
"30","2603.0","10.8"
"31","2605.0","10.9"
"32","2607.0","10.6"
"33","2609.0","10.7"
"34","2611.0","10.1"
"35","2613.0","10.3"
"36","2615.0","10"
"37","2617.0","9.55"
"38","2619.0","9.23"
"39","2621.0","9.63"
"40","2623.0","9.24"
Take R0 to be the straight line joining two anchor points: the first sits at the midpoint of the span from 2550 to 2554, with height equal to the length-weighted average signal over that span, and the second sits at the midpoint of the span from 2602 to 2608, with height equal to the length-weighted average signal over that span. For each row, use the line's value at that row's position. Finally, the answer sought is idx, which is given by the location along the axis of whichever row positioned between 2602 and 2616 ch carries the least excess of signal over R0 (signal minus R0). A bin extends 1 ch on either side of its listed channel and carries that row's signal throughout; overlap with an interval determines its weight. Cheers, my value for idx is 2615.0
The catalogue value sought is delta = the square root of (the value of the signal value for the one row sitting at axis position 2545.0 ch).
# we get 3.11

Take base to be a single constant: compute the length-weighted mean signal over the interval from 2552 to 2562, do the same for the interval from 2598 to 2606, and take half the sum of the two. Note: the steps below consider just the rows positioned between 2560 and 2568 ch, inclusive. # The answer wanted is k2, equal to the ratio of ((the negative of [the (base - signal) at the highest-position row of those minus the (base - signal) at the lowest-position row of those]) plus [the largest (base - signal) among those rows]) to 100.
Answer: 0.002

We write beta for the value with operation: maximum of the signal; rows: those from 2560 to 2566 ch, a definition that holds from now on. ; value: 10.6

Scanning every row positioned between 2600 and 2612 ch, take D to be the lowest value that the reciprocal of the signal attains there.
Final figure 0.0917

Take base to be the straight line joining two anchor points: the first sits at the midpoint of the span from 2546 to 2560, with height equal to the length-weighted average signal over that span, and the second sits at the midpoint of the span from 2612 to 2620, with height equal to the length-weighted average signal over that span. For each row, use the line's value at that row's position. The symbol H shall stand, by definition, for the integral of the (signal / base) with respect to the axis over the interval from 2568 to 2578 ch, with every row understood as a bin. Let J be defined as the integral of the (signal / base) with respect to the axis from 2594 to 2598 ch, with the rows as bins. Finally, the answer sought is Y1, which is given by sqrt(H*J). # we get 6.6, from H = 10.1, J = 4.4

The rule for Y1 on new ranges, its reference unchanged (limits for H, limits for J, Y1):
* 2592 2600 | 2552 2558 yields 7.2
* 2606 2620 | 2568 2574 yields 9.3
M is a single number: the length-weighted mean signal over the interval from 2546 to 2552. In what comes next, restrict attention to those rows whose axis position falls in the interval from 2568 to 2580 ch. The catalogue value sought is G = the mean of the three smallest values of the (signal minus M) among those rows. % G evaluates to -0.24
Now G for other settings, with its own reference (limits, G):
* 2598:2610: 0.37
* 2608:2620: -0.50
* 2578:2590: -0.34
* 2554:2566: 0.14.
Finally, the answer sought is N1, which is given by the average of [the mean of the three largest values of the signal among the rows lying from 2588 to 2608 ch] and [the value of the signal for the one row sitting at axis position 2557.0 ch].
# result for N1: 10.8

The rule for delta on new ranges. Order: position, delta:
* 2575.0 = 3.24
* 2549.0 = 3.21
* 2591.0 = 3.21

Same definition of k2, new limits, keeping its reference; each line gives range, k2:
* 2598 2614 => 0.005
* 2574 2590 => 0.001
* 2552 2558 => 0.008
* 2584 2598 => 0.013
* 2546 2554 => 0.009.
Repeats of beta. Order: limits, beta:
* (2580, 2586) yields 10.3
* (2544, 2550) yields 10.3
